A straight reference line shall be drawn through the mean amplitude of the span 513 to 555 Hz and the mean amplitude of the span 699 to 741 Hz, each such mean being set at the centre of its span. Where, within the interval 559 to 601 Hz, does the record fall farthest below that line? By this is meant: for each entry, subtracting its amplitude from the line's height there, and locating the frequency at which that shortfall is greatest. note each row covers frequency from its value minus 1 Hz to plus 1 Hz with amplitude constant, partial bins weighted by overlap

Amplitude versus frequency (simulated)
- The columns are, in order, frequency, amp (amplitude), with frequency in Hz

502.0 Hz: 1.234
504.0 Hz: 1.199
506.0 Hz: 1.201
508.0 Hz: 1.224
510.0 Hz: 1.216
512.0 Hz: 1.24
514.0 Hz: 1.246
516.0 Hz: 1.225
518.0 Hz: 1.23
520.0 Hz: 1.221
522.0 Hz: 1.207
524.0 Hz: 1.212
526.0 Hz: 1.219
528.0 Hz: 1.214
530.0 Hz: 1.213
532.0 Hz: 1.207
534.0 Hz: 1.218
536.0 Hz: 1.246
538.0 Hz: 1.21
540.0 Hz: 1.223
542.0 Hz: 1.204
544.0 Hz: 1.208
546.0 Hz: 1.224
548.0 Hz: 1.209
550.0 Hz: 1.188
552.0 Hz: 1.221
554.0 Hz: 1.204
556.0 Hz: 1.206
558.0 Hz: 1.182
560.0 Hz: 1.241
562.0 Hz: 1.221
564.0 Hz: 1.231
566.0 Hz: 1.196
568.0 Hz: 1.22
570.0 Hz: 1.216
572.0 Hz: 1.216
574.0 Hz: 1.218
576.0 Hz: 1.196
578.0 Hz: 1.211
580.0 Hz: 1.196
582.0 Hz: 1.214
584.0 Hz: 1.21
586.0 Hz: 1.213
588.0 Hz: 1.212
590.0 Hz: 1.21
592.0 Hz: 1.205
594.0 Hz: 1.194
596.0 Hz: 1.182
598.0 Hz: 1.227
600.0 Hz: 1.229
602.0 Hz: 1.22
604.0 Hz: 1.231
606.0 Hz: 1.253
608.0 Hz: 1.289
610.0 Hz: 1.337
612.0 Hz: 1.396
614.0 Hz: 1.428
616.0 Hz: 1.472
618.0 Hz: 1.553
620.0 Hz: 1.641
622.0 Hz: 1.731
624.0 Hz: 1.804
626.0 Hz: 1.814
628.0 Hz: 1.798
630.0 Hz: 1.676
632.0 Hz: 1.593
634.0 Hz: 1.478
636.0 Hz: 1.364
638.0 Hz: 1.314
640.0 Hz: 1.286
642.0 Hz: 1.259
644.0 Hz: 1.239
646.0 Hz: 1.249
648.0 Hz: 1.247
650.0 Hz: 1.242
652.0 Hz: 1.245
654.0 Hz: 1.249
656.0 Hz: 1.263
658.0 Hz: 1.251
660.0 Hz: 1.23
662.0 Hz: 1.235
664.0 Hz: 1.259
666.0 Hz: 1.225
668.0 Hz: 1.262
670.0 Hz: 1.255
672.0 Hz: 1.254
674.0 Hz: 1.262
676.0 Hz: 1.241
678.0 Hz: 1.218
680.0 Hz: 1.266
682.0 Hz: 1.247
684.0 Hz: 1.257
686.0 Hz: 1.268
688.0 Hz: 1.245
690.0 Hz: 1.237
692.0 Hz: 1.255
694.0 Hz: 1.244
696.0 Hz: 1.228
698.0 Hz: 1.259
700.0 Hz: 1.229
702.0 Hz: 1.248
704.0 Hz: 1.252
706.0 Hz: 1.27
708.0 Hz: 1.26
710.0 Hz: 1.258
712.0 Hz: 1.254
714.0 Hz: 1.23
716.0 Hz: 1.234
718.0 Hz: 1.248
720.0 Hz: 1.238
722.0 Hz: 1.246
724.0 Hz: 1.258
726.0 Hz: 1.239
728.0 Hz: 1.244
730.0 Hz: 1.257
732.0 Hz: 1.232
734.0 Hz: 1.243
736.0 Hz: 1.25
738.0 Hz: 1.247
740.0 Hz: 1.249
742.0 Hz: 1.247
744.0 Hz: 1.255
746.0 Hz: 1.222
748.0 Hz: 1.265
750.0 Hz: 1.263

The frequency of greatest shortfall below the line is 596.0 Hz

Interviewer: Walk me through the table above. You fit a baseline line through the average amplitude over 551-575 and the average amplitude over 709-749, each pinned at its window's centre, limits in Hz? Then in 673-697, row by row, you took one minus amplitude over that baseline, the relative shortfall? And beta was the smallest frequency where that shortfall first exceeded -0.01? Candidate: 676.0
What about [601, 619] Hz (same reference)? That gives 602.0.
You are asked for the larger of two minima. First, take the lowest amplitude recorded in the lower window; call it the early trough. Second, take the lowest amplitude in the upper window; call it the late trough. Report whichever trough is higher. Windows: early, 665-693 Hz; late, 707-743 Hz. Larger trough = 1.23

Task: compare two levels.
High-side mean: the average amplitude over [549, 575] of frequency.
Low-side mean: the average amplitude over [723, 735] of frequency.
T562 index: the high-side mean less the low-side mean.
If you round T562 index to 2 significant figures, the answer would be -0.033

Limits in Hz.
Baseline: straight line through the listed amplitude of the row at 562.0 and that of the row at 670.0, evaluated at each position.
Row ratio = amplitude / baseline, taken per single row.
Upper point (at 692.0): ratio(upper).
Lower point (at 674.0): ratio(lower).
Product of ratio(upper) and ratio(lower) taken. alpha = 0.999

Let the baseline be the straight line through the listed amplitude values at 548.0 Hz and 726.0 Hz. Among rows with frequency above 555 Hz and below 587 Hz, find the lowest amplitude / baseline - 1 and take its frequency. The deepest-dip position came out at 558.0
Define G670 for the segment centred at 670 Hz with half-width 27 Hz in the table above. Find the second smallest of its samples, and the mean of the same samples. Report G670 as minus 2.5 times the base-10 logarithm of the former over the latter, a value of 0.019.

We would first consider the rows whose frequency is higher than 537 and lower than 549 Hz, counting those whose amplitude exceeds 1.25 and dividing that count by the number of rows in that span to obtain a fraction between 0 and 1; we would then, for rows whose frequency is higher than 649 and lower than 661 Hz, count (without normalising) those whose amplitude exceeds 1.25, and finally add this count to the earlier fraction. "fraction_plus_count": 2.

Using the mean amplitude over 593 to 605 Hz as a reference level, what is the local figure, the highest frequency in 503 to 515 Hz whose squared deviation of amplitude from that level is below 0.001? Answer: 512.0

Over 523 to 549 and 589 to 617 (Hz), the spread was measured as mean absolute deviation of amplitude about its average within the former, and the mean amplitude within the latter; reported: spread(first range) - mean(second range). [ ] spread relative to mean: -1.27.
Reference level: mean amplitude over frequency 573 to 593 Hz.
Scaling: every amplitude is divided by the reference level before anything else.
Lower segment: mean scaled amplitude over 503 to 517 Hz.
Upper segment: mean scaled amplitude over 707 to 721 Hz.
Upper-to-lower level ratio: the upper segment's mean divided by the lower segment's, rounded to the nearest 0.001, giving 1.020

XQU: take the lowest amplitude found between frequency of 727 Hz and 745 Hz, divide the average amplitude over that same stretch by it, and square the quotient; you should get 1.02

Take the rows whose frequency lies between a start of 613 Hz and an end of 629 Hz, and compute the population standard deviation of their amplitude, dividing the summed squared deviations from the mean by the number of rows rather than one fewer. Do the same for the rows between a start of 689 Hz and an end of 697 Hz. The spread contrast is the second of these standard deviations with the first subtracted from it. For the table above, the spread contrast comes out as -0.136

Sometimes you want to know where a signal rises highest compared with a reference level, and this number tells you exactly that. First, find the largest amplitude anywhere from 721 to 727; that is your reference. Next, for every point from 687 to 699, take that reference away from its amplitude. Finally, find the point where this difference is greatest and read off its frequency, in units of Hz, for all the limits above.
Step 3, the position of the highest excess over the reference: 698.0 Hz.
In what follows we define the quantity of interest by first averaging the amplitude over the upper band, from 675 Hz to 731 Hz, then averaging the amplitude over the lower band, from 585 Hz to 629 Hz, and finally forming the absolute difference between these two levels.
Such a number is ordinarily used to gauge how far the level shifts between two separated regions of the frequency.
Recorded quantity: 0.15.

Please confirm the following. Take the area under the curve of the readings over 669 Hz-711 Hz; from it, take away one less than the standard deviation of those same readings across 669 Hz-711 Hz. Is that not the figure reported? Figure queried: 53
